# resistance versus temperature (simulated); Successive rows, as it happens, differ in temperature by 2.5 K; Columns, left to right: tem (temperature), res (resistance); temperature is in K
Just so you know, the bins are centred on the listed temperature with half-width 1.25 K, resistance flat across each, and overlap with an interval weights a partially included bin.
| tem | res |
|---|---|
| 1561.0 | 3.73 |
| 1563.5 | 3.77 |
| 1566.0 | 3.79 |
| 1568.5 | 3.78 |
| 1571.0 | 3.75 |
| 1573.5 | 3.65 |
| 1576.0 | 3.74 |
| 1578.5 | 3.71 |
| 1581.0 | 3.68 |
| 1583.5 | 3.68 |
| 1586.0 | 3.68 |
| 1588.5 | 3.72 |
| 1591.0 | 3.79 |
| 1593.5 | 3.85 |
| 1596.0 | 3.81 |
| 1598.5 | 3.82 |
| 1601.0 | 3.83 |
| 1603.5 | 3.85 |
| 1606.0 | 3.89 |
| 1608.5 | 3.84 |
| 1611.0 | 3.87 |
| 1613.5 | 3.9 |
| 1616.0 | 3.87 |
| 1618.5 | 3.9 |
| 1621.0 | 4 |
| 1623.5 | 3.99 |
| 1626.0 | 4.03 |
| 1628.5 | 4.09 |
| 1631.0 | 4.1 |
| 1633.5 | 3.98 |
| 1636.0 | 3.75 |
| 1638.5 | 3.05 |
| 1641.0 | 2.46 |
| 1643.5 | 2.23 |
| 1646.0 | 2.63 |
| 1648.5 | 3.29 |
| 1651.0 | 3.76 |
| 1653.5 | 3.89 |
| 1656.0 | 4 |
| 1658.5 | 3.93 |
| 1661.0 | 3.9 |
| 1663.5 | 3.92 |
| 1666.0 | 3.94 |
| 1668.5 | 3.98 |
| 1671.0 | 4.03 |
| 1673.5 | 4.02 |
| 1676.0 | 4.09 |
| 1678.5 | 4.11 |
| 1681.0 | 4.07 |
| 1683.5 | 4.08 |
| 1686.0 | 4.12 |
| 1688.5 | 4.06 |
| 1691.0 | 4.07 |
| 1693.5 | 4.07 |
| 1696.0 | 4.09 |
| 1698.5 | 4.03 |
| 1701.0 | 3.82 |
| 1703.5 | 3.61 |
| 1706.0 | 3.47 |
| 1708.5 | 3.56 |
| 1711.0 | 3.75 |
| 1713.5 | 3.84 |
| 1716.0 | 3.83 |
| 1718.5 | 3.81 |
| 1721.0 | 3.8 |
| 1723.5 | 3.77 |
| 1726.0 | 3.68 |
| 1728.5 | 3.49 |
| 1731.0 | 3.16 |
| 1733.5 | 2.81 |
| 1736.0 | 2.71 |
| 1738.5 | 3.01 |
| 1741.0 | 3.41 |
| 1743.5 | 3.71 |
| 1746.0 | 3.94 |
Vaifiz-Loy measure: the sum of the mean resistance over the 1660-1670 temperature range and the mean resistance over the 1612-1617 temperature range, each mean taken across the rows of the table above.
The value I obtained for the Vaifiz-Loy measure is 7.82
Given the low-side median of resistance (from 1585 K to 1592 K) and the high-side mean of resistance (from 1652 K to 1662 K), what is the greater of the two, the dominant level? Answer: 3.93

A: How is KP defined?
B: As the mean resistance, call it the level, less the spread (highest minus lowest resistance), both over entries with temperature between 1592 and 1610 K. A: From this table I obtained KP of 3.76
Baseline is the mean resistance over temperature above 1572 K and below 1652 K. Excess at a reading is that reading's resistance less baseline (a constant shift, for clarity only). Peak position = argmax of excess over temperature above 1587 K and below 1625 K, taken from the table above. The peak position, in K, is 1621.0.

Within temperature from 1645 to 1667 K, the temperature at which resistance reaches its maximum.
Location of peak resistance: 1656.0 K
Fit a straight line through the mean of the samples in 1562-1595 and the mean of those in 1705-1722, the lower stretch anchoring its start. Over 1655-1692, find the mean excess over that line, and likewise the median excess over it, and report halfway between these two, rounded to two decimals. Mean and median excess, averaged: 0.30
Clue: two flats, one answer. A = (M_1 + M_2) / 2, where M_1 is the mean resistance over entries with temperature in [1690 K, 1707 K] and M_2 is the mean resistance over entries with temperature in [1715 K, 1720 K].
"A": 3.85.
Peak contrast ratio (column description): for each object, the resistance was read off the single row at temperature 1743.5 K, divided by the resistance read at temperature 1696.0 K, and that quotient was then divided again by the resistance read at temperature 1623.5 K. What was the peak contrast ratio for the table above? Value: 0.227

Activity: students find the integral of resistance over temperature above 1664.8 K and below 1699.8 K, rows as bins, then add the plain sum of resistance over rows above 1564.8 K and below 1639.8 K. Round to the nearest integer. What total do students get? 256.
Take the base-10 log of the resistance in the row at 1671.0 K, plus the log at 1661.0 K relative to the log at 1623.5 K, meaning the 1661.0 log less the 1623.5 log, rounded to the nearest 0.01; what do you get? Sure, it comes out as 0.60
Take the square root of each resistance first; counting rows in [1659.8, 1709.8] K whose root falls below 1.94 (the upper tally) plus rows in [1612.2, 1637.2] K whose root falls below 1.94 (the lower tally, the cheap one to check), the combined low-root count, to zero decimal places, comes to 4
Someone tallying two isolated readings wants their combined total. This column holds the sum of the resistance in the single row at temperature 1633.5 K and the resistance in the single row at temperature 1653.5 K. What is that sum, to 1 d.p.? 7.9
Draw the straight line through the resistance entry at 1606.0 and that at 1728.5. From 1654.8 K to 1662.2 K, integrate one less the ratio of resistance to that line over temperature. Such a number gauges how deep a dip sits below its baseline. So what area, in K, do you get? -0.45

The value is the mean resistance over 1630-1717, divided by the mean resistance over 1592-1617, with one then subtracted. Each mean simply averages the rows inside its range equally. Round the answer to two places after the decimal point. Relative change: -0.02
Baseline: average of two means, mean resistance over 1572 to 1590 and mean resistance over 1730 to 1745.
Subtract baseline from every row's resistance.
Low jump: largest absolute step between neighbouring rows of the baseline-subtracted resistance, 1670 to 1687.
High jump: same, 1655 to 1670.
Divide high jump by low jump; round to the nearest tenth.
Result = 1.0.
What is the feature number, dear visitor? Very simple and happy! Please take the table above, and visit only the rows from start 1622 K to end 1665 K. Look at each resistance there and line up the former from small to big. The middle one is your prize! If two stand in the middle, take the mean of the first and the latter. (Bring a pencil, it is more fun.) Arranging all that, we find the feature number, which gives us 3.90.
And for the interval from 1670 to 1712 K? 4.06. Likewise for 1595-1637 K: 3.89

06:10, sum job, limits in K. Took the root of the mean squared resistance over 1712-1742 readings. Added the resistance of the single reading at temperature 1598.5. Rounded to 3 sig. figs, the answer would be 7.29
